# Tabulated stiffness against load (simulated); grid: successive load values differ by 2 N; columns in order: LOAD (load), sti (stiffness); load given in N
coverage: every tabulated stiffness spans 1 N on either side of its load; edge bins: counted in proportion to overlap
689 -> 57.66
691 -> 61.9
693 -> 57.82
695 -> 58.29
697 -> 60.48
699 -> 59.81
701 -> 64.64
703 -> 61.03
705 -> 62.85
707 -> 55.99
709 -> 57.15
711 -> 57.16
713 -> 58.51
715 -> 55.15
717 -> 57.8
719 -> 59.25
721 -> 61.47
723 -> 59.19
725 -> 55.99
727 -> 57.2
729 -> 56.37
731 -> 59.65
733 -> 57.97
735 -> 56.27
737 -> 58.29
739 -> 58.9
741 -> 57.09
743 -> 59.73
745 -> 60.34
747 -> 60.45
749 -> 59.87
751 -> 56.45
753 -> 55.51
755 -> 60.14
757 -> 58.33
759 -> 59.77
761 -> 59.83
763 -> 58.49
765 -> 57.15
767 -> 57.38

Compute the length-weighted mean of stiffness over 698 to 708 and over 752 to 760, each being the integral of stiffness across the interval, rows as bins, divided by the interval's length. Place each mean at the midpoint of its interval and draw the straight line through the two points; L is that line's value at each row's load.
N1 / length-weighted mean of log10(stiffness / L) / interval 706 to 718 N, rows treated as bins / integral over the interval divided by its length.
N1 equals -0.026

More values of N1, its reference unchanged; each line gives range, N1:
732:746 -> -0.006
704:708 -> -0.010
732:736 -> -0.017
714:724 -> -0.012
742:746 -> 0.008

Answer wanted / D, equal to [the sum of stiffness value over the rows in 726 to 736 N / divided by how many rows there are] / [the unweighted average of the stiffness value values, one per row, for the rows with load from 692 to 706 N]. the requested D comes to 0.95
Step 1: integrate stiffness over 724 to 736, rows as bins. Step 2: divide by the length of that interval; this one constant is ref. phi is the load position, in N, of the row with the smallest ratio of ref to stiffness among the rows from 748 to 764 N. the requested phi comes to 755 N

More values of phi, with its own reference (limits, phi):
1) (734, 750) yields 747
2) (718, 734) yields 721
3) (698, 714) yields 701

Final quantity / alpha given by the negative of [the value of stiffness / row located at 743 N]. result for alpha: -59.7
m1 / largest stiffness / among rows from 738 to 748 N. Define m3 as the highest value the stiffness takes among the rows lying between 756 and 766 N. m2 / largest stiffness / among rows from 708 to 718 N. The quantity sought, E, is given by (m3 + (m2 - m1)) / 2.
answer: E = 28.9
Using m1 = 60.45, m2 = 58.51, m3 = 59.83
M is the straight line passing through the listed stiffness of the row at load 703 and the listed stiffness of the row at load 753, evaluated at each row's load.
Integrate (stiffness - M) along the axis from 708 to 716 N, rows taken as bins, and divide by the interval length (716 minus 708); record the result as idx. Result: -3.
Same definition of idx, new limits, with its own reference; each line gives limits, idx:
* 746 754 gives 2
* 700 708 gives 0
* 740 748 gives 3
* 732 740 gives 0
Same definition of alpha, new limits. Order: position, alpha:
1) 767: -57.4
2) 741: -57.1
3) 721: -61.5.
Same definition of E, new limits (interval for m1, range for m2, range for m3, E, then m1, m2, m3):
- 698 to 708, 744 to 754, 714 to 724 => 28.6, 64.64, 60.45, 61.47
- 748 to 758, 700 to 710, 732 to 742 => 31.7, 60.14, 64.64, 58.9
